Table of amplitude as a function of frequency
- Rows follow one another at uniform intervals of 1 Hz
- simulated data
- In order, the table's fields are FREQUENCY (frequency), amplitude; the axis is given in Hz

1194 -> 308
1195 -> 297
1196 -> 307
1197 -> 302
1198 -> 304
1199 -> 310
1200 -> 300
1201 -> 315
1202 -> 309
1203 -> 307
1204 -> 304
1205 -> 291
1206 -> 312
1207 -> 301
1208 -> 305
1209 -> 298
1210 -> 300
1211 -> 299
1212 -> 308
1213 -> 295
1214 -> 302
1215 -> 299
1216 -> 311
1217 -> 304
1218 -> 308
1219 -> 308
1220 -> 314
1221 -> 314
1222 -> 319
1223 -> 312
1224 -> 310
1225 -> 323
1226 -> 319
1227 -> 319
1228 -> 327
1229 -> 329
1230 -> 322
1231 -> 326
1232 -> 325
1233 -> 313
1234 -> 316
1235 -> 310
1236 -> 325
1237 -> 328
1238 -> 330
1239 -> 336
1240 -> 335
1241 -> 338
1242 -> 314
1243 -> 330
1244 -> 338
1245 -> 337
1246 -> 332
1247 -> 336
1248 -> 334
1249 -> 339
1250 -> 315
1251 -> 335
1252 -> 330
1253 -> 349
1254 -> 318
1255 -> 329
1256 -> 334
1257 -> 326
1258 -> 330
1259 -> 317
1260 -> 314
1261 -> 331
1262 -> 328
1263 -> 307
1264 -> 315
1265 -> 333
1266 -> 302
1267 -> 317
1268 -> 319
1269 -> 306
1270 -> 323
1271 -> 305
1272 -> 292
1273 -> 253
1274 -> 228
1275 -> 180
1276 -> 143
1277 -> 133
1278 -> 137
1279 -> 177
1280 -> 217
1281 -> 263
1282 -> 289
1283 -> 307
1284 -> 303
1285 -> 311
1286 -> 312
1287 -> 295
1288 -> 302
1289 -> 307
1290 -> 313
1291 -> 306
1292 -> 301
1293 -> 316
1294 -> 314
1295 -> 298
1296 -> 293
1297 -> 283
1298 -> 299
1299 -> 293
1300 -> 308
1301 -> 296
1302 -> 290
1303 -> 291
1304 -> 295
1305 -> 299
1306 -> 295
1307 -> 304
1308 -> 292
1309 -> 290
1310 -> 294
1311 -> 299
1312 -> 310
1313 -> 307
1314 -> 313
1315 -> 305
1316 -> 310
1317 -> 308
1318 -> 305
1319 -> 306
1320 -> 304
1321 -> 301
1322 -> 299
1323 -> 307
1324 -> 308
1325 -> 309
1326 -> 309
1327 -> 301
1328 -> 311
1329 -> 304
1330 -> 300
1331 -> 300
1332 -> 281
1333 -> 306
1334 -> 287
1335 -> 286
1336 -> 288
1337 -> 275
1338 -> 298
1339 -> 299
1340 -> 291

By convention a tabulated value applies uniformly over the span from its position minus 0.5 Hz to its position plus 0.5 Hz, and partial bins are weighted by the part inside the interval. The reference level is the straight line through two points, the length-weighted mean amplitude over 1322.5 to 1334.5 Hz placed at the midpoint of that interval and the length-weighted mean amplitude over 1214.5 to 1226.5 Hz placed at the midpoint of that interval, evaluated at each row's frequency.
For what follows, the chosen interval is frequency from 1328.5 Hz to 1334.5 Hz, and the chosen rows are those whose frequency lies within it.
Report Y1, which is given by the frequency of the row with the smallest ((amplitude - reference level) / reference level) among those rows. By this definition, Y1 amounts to 1332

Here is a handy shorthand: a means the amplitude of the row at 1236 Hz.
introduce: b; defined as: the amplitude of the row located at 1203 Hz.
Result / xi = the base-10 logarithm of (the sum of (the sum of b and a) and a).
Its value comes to 2.981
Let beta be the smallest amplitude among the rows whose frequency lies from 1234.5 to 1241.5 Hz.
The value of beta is 310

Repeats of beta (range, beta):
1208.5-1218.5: 295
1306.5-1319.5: 290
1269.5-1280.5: 133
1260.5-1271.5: 302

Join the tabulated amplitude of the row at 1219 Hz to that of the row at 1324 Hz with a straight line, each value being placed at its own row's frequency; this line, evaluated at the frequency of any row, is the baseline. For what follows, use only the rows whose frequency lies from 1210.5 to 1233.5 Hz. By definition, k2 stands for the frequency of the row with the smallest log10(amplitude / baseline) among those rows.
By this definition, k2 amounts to 1213 Hz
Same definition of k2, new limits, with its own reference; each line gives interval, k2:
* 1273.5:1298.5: 1277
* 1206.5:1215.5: 1213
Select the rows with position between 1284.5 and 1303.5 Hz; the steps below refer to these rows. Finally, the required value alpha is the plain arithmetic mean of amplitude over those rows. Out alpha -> 301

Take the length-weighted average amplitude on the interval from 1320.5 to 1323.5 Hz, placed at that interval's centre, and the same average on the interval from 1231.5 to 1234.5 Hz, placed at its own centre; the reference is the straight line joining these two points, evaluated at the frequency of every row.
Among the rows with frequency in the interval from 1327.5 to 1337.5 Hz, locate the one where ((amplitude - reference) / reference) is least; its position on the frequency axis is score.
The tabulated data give 1337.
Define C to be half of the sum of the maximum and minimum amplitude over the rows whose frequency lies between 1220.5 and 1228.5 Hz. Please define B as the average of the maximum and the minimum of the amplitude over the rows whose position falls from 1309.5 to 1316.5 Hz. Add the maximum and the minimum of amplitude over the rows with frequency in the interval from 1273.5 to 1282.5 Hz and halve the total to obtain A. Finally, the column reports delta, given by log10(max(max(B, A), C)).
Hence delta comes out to 2.50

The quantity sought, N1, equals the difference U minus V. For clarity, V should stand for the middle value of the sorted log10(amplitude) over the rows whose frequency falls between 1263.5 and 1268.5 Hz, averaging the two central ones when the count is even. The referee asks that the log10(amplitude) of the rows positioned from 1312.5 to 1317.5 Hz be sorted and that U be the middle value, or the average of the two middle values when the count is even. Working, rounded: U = 2.49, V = 2.50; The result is -0.01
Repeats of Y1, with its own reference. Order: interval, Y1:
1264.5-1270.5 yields 1266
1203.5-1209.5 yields 1205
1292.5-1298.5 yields 1297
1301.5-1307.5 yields 1302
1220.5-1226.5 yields 1224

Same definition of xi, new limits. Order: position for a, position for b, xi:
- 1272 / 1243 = 2.961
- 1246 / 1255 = 2.997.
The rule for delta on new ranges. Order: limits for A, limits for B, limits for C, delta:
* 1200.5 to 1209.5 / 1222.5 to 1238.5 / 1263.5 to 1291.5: 2.51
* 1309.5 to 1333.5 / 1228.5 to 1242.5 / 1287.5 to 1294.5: 2.51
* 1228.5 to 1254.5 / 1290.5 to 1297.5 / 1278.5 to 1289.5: 2.52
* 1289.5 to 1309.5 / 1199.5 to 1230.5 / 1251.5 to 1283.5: 2.49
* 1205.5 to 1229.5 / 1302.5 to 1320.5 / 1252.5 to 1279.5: 2.49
